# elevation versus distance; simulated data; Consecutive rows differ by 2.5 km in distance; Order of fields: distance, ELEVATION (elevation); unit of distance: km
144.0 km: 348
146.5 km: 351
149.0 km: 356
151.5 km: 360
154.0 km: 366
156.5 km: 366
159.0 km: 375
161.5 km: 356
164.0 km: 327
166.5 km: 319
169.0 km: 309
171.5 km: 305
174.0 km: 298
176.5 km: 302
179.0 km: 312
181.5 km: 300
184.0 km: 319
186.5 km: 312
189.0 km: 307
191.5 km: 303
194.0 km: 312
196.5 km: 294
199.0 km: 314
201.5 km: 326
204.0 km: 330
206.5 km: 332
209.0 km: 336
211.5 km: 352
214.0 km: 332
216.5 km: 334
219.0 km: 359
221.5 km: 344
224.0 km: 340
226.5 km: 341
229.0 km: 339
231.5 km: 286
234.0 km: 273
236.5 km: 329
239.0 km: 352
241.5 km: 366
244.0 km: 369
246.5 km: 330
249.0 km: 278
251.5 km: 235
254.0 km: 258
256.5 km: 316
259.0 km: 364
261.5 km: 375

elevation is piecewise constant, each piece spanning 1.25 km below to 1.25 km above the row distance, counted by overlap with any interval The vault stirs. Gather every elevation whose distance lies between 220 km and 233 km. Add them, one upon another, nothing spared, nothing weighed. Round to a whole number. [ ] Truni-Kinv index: 1650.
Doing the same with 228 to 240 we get 1579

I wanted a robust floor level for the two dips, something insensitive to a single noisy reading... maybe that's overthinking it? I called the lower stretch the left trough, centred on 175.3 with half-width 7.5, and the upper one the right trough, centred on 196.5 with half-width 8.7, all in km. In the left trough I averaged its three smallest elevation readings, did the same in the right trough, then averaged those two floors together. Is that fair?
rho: 301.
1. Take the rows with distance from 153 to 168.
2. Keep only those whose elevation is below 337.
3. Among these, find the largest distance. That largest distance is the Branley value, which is 166.5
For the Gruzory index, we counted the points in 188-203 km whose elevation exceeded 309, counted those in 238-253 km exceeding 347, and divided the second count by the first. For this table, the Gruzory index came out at 1.0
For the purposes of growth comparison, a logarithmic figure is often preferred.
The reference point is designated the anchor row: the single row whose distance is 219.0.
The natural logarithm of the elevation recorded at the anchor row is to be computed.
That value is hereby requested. 5.88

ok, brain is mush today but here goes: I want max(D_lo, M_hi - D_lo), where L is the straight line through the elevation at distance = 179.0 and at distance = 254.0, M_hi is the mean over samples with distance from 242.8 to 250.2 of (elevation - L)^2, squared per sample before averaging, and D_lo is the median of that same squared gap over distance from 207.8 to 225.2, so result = 3648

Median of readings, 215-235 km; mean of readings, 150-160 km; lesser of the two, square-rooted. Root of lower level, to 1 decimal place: 18.4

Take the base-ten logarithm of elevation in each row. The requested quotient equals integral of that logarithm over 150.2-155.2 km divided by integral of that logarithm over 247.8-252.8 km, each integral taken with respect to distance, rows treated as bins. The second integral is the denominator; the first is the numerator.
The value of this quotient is 1.063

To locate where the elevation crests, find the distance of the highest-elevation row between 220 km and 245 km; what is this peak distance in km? 244.0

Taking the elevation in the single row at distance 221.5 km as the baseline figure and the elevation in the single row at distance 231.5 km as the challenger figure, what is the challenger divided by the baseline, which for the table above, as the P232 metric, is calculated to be 0.83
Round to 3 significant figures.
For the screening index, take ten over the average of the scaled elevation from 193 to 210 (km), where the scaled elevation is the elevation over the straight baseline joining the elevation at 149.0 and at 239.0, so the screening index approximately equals 11.0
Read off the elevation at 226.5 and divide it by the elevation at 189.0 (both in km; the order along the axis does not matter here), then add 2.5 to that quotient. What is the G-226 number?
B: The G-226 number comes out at 3.6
